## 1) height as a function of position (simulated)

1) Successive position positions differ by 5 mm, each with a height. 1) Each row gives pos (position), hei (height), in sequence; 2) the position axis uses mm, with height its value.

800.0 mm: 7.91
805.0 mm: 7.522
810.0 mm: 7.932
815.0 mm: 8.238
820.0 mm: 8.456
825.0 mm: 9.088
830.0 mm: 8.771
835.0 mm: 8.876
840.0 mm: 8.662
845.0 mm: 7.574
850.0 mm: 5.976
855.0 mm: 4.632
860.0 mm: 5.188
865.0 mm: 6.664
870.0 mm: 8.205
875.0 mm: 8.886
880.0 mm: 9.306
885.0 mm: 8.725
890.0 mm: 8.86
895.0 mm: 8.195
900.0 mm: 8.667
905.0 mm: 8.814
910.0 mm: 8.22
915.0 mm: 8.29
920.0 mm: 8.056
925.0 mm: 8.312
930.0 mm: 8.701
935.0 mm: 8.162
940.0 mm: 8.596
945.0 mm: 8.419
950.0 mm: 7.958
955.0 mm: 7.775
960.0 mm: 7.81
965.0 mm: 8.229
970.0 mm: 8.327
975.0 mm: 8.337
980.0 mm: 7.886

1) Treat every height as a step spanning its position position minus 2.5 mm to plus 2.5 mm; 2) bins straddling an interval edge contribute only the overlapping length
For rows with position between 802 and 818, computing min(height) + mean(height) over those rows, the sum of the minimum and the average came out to 15.4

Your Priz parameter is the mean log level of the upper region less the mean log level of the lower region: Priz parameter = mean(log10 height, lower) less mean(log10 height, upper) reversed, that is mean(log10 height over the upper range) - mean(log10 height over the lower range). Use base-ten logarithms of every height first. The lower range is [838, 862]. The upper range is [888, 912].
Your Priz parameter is 0.14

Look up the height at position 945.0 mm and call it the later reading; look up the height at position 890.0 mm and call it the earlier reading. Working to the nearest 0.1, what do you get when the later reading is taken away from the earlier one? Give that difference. 0.4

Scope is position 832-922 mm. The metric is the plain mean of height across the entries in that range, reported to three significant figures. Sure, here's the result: 7.88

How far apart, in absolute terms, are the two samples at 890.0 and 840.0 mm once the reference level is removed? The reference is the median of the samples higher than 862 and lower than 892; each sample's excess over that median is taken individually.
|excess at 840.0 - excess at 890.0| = 0.20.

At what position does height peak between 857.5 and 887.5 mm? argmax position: 880.0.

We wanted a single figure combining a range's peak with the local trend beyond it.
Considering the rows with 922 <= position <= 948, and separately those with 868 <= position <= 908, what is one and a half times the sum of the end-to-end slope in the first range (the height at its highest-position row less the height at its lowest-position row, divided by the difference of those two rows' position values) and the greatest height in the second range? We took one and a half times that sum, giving 14.0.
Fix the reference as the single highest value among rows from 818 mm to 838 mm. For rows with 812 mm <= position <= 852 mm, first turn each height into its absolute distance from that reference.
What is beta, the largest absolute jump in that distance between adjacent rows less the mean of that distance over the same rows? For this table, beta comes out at 0.7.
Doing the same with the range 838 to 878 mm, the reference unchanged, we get -0.5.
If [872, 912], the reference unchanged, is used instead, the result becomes 0.2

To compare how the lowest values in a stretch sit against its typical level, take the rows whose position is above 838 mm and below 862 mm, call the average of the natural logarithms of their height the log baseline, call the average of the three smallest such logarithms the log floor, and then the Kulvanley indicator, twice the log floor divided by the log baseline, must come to 1.81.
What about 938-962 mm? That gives 1.97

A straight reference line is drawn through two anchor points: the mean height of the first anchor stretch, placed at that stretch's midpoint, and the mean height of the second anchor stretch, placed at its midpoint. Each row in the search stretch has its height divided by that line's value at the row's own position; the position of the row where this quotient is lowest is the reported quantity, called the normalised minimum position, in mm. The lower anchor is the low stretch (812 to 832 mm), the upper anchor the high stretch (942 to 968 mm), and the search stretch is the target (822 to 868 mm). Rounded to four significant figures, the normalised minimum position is 855.0 mm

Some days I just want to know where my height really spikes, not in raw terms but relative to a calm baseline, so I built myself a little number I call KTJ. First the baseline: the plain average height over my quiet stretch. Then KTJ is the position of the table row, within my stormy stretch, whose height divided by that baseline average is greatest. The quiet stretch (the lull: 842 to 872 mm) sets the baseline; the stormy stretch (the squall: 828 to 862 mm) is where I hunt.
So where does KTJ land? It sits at 835.0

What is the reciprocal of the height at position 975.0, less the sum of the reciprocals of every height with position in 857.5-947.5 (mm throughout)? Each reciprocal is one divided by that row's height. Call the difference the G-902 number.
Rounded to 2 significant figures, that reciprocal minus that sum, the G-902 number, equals -2.1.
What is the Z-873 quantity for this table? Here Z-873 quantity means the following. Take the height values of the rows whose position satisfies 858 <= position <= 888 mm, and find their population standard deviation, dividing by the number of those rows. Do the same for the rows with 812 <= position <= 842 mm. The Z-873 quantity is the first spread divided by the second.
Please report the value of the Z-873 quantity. 5.2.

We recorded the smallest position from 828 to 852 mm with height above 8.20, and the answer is 830.0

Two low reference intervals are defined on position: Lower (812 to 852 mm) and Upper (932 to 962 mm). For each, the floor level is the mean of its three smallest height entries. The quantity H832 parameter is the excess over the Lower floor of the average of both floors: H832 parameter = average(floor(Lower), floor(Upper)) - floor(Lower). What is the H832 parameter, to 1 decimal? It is 0.3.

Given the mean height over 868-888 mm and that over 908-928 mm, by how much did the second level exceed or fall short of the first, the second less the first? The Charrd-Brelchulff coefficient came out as -0.6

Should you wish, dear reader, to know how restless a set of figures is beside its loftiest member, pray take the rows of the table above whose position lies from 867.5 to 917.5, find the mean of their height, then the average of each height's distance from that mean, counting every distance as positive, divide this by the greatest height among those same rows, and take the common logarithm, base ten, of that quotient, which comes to -1.48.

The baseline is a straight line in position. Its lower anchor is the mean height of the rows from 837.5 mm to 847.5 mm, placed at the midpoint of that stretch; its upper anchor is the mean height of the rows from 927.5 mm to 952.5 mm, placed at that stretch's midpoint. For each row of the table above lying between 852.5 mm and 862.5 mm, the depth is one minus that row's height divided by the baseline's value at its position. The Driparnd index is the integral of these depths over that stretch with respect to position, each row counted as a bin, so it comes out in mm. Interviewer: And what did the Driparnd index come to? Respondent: 4.0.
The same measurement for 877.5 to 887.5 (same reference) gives -1.0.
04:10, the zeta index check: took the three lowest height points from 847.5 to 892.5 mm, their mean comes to 5.27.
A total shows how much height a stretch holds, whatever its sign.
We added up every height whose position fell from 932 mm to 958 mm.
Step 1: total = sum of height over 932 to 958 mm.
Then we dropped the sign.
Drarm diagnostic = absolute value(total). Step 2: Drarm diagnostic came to 40.9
